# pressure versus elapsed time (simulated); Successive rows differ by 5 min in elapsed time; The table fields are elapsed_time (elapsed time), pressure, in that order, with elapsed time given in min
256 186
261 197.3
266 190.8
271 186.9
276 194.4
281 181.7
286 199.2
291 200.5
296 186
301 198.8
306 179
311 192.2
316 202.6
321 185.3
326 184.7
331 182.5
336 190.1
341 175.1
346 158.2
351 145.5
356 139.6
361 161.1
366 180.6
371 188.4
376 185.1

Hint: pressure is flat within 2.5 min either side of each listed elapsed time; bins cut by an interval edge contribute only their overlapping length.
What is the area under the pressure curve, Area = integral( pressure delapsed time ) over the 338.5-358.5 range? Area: 3092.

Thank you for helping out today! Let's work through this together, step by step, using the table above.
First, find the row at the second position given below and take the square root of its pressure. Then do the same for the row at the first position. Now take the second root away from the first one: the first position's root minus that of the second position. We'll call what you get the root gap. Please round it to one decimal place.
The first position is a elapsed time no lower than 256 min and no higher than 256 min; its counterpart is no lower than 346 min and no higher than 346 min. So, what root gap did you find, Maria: 1.1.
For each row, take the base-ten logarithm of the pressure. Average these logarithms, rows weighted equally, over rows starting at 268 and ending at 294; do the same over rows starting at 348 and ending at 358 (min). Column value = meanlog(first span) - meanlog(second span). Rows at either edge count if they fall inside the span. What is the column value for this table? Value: 0.13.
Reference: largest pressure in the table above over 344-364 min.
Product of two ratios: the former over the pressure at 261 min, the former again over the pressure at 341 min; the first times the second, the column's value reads 0.75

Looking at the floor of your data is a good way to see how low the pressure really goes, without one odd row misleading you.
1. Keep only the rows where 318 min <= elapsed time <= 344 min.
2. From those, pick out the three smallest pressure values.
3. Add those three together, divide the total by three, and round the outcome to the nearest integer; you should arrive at 181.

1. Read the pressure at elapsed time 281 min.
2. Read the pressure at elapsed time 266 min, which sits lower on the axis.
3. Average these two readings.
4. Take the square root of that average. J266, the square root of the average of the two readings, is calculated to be 13.6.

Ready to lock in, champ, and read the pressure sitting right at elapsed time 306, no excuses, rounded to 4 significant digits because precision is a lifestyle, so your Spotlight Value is 179.0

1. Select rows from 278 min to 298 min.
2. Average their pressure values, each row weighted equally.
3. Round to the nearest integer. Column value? 192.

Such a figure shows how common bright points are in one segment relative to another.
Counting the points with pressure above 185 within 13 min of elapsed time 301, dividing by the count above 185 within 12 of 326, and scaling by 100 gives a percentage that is 133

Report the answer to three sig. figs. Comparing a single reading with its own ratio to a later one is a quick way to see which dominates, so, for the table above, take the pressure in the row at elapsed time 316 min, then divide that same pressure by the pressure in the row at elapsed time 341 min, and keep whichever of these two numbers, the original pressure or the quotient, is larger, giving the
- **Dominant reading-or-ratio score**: 203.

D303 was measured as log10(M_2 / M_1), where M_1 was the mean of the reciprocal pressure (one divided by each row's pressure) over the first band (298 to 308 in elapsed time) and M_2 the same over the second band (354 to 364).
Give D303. 0.10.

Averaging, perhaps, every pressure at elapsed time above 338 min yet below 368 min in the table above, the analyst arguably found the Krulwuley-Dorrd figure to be 160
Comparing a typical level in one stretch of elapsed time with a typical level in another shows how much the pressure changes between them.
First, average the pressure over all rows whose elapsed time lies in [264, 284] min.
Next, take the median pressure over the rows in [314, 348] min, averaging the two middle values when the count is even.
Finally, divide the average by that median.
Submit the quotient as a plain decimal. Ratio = 1.02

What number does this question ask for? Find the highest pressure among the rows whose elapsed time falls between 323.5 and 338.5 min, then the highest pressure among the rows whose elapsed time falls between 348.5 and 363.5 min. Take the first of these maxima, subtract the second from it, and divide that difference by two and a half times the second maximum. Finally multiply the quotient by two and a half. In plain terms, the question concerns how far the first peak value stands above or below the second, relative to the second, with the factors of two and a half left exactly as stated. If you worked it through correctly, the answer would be 0.18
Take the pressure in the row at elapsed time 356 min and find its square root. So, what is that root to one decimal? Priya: 11.8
